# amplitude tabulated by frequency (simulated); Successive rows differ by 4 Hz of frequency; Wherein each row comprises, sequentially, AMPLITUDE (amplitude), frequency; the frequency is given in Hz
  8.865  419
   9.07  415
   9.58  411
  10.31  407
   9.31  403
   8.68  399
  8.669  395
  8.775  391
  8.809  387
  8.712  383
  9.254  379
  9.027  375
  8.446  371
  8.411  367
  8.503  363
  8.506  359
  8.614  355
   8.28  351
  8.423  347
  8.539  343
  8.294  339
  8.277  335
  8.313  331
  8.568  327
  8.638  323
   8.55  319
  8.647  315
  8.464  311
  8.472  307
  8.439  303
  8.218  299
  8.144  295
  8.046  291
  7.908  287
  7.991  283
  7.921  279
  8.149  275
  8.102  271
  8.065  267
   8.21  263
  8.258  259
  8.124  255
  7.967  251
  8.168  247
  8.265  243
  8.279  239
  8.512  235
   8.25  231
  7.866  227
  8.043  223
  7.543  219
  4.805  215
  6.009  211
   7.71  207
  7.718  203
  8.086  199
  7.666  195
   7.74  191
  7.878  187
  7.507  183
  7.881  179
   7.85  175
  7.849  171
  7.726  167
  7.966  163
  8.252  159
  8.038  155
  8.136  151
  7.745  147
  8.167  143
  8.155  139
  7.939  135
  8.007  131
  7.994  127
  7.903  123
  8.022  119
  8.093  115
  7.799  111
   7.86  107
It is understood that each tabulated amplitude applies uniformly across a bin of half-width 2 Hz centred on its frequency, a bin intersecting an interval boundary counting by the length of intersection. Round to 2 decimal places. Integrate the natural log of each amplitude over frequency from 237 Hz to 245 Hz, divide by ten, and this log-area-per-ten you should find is 1.69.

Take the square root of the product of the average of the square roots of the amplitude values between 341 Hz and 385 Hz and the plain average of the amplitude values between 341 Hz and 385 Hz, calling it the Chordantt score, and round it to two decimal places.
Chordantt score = 5.03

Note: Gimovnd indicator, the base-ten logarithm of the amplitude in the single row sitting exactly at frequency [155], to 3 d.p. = 0.905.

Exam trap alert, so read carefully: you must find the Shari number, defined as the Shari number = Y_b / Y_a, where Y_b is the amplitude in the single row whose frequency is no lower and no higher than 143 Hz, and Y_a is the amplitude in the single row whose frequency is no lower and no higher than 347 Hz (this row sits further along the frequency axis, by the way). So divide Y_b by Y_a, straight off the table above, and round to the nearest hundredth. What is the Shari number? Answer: 0.97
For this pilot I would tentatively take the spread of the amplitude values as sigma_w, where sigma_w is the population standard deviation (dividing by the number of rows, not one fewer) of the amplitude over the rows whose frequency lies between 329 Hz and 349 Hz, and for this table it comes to 0.10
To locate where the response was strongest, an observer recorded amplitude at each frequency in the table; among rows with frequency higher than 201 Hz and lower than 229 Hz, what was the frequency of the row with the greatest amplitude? 223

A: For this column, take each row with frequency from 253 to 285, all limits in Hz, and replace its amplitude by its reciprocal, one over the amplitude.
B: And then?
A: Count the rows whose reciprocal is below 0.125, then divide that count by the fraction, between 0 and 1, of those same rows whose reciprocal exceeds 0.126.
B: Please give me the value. 48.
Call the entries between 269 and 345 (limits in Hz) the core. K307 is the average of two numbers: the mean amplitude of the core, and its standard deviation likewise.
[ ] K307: 4.27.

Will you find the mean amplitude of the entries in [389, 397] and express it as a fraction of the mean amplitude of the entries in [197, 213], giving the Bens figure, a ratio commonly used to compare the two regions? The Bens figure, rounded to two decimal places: 1.18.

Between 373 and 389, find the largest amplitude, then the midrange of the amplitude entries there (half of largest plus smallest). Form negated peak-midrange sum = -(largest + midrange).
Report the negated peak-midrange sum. -18.2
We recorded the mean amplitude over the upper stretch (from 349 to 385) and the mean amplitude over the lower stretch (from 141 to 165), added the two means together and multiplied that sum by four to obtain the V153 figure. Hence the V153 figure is 66.8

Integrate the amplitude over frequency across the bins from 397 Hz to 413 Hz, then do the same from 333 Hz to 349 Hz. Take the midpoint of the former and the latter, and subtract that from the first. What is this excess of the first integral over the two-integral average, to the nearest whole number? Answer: 9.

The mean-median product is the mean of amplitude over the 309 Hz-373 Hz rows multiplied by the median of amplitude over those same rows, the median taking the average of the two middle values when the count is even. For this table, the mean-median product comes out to 72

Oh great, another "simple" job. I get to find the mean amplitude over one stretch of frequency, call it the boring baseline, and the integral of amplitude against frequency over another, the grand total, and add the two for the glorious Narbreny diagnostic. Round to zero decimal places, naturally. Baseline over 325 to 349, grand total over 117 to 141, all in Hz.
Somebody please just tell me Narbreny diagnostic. 200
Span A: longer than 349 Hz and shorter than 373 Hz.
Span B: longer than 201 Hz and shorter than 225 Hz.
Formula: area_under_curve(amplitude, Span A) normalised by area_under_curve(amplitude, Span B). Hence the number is 1.21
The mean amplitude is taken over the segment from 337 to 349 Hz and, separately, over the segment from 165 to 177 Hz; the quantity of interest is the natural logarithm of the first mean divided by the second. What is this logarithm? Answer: 0.075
